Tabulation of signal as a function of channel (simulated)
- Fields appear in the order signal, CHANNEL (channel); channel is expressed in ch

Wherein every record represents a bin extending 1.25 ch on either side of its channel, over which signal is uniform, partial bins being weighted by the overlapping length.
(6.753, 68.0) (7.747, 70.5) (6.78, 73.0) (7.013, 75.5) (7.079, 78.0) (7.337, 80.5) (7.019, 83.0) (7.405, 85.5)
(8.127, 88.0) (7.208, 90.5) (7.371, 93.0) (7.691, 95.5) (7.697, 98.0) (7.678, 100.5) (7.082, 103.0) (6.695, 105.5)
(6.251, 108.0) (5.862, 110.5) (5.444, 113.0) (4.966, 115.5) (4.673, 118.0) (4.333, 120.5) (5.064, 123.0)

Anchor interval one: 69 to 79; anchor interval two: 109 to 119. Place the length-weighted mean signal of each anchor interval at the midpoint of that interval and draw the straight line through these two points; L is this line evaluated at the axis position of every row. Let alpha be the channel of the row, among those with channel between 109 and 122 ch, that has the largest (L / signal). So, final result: 120.5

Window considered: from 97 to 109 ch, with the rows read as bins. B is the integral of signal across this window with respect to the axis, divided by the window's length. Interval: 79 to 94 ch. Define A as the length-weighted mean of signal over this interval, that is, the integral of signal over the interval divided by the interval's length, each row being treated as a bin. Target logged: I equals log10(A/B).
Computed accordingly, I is 0.02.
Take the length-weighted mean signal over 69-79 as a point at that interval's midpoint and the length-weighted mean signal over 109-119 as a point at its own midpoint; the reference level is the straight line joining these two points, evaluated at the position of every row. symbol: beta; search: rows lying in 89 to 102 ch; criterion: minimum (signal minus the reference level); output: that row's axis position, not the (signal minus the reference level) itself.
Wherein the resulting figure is 90.5 ch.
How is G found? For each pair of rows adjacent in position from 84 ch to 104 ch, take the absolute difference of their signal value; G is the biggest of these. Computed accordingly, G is 0.92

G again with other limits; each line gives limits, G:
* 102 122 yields 0.48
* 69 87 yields 0.97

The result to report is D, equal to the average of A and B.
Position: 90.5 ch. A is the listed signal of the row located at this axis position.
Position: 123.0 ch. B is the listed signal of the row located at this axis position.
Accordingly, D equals 6.1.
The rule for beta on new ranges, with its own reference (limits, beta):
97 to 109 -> 108.0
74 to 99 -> 75.5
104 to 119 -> 118.0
